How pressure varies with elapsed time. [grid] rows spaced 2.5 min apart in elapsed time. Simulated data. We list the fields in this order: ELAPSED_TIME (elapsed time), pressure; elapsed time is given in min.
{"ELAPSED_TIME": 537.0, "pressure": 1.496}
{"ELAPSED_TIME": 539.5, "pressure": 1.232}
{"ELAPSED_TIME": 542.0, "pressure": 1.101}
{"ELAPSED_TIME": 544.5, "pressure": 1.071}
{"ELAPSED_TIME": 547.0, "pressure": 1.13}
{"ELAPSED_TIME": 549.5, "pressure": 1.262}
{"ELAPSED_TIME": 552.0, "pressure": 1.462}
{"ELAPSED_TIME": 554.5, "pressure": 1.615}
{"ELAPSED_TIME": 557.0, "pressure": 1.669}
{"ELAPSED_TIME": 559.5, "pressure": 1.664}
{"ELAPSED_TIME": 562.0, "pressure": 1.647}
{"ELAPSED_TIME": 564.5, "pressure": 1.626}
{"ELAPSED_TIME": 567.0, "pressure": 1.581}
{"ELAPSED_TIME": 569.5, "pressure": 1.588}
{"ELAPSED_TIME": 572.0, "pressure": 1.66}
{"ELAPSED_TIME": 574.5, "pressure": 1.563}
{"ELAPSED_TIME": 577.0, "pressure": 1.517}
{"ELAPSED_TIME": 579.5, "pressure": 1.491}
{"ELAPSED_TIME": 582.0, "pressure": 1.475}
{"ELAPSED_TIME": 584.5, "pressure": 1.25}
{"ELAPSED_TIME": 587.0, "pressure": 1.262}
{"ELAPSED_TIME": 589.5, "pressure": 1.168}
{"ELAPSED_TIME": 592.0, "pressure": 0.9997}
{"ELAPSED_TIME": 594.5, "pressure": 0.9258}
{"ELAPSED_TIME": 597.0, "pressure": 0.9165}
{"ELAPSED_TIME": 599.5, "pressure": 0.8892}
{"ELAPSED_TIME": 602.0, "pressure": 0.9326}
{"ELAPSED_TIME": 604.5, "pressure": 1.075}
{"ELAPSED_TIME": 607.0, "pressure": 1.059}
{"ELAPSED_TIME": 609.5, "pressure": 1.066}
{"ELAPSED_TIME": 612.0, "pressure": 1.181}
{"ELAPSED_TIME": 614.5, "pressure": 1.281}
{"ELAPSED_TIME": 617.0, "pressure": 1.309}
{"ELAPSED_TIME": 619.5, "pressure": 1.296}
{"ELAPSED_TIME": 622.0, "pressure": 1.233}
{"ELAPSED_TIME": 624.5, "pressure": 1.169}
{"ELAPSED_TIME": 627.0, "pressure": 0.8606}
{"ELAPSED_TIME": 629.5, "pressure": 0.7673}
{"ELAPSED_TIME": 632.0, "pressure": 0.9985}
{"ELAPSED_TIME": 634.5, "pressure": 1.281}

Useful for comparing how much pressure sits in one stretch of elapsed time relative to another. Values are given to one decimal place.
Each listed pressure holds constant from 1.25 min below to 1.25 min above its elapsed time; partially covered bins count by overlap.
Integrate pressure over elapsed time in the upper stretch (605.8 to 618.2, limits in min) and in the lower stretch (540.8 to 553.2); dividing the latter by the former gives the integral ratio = 1.0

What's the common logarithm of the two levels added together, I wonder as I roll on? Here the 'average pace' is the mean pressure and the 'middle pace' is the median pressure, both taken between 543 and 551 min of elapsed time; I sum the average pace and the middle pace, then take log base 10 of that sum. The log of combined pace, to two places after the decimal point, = 0.36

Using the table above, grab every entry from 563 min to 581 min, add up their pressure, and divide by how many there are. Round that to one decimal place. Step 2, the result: 1.6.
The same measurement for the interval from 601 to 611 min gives 1.0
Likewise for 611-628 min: 1.2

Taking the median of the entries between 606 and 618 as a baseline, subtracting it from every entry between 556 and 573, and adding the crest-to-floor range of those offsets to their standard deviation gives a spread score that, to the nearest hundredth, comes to 0.12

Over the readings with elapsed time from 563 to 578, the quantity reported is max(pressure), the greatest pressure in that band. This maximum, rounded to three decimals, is 1.660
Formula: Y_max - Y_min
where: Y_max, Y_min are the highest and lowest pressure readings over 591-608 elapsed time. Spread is 0.19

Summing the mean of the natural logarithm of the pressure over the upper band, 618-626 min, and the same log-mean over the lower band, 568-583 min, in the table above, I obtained 0.6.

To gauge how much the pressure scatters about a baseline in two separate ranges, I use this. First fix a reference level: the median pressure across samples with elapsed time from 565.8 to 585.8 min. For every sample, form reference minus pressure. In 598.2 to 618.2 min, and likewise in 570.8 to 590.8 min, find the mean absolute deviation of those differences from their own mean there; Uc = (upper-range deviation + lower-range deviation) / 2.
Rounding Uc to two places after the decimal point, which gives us 0.13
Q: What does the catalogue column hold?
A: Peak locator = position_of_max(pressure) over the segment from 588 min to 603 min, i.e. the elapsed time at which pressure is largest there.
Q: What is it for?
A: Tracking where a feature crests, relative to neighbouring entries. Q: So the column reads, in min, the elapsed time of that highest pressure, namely 589.5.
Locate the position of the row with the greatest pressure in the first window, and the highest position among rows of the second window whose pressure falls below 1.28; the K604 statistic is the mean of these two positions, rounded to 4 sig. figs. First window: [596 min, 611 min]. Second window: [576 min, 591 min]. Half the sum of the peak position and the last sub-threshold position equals 597.0 min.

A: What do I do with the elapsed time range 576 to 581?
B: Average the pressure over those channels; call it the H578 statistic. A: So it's 1.50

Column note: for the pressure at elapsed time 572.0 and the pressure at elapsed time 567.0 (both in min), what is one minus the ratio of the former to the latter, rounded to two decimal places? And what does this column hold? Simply -0.05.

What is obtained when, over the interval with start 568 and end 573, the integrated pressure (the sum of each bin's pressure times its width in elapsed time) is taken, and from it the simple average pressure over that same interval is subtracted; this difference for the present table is 6.5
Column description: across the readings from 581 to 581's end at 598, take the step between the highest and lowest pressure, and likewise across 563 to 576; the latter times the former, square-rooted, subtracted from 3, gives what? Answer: 2.77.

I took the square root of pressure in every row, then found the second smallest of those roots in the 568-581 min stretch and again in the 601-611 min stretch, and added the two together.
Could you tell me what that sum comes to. 2.26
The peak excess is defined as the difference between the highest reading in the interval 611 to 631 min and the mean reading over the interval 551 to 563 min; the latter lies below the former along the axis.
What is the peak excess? -0.30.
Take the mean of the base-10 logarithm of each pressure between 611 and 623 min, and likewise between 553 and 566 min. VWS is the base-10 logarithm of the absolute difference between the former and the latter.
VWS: -0.94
